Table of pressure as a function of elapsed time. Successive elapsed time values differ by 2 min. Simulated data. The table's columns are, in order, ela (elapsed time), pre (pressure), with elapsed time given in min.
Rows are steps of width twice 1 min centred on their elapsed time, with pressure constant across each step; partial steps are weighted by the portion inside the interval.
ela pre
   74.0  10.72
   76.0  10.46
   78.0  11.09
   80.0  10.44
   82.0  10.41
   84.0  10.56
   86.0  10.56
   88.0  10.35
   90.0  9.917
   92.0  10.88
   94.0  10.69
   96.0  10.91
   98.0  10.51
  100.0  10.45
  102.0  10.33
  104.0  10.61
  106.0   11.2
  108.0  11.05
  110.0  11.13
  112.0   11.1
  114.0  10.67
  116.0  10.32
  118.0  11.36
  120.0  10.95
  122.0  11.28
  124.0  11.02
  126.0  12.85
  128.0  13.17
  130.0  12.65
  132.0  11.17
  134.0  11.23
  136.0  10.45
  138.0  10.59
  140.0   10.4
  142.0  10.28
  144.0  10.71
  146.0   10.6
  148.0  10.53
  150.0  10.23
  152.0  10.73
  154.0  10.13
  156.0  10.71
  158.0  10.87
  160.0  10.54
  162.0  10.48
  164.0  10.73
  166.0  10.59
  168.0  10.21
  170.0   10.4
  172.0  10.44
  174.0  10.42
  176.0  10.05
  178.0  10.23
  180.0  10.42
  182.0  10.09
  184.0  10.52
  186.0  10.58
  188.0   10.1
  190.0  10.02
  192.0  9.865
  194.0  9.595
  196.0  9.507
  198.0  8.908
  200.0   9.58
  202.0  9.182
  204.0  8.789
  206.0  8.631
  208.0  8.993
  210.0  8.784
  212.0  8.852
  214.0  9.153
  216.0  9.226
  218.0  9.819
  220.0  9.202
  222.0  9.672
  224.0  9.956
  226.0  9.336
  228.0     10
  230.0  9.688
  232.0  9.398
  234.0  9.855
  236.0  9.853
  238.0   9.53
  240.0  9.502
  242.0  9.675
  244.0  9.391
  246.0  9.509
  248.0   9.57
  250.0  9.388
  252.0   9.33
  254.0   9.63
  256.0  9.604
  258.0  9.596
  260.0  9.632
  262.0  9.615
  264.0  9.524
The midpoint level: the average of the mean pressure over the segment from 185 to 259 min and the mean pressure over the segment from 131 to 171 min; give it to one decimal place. 10.0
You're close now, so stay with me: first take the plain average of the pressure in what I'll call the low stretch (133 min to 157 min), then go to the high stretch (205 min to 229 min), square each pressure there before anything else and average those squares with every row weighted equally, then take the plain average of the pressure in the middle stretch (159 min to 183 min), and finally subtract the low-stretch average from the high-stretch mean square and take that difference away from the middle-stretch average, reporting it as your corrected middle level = -65.8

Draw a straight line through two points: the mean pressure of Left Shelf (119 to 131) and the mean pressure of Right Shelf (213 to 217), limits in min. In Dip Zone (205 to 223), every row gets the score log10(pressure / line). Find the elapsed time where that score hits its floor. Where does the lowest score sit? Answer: 206.0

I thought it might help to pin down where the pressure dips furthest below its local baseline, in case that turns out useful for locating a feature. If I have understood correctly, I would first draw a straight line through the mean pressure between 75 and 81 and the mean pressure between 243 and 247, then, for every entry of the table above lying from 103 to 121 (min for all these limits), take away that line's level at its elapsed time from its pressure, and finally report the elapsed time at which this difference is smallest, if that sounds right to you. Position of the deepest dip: 116.0 min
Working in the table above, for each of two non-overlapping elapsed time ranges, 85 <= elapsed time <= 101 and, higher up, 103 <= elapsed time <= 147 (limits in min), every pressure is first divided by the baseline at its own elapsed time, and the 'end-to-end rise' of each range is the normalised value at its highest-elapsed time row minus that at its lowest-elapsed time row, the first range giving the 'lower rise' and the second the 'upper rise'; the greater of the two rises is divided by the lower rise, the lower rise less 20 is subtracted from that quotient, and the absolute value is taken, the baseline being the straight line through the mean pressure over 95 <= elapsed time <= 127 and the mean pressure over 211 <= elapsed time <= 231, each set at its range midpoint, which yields 28.4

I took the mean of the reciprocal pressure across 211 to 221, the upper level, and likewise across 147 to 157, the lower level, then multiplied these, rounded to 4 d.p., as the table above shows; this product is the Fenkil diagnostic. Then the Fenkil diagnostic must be 0.0103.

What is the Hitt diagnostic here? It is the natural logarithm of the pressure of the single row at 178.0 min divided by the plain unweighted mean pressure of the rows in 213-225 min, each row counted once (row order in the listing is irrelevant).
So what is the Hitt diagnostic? 0.074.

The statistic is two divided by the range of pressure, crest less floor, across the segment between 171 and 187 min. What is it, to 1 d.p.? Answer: 3.8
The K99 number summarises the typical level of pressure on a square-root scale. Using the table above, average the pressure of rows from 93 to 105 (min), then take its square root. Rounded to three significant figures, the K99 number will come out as 3.25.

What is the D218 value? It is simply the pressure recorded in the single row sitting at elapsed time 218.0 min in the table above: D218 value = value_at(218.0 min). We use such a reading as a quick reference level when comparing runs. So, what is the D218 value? 9.819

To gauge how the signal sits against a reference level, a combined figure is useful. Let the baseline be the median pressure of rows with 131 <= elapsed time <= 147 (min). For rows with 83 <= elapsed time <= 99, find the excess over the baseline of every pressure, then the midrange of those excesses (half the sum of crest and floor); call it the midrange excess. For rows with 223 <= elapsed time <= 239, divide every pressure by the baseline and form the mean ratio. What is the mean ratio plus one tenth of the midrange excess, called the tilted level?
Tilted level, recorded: 0.90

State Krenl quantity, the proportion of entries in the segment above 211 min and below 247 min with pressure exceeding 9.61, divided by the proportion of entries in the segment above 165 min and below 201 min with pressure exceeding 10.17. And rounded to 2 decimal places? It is 0.89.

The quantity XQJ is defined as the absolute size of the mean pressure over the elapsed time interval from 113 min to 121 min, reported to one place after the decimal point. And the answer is 10.8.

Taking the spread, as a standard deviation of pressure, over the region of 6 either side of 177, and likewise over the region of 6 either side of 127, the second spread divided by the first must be 5.5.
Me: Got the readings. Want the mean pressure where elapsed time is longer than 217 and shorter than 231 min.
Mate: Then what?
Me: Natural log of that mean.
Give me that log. 2.27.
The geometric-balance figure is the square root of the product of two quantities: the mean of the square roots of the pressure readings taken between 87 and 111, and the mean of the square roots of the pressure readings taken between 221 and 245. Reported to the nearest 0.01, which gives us 3.19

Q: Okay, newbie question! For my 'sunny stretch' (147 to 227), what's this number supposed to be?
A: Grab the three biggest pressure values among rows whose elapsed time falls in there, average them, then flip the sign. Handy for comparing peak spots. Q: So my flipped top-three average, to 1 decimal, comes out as -10.8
